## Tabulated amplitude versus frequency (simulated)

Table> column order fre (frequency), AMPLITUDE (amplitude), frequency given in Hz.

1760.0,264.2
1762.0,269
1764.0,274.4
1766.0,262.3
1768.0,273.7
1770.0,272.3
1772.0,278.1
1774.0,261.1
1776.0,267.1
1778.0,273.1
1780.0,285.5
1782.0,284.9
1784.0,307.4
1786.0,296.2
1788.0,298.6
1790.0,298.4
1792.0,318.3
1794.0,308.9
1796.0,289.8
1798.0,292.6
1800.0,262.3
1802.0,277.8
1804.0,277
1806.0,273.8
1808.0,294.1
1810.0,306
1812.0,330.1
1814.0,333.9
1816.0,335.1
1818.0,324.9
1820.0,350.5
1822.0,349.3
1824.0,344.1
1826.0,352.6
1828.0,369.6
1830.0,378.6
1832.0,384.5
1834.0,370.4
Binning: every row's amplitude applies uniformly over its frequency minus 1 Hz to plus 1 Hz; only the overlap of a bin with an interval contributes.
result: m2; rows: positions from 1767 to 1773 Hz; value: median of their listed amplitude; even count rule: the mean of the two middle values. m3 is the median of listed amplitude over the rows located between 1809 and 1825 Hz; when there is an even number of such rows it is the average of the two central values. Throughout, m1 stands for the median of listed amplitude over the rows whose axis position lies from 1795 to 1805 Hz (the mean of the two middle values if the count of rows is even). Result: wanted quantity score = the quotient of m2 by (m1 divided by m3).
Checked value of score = 330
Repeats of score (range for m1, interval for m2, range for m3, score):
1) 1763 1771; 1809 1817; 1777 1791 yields 360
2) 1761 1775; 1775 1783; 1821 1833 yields 370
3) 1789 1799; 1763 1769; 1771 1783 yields 253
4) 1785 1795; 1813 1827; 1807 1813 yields 353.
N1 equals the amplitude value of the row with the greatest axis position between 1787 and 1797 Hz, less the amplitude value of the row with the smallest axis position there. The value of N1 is -9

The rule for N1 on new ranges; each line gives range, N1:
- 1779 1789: 13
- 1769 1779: 1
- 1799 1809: 32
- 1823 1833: 40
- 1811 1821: 20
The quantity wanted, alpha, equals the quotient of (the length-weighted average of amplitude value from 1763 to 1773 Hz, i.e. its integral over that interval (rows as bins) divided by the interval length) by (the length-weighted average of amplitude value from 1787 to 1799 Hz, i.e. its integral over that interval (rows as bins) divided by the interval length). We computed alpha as 0.90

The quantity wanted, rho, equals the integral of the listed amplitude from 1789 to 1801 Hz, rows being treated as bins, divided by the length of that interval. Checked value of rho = 295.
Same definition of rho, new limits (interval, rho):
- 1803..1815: 302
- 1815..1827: 343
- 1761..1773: 272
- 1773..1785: 280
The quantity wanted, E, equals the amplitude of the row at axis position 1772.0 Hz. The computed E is 278.1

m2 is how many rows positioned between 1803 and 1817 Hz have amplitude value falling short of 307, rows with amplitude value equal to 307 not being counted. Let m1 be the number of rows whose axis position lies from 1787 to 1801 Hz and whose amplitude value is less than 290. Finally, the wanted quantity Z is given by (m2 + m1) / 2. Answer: 3.0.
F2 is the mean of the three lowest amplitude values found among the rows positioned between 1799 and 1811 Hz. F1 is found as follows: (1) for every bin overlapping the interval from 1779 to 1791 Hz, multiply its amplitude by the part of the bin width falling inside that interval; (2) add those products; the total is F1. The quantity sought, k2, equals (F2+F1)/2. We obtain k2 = 1907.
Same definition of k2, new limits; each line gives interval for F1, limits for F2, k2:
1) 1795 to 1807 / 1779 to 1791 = 1818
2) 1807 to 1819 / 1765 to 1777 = 2056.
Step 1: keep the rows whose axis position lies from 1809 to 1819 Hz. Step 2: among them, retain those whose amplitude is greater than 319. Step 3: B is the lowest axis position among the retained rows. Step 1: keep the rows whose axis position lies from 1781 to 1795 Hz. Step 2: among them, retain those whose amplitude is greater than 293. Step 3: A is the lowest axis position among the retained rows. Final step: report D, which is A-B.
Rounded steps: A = 1784.0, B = 1812.0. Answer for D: -28 Hz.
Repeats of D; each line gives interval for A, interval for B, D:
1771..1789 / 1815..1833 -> -32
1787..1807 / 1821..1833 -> -34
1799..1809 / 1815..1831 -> -8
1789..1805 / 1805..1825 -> -22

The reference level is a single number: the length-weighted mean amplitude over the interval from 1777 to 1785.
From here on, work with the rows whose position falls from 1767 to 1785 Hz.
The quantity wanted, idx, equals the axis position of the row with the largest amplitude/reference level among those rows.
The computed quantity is 1784.0 Hz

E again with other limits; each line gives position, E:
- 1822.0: 349.3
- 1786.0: 296.2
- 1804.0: 277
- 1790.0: 298.4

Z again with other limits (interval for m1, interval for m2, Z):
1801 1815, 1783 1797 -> 3.5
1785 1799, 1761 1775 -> 4.0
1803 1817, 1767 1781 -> 4.5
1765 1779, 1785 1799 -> 6.0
